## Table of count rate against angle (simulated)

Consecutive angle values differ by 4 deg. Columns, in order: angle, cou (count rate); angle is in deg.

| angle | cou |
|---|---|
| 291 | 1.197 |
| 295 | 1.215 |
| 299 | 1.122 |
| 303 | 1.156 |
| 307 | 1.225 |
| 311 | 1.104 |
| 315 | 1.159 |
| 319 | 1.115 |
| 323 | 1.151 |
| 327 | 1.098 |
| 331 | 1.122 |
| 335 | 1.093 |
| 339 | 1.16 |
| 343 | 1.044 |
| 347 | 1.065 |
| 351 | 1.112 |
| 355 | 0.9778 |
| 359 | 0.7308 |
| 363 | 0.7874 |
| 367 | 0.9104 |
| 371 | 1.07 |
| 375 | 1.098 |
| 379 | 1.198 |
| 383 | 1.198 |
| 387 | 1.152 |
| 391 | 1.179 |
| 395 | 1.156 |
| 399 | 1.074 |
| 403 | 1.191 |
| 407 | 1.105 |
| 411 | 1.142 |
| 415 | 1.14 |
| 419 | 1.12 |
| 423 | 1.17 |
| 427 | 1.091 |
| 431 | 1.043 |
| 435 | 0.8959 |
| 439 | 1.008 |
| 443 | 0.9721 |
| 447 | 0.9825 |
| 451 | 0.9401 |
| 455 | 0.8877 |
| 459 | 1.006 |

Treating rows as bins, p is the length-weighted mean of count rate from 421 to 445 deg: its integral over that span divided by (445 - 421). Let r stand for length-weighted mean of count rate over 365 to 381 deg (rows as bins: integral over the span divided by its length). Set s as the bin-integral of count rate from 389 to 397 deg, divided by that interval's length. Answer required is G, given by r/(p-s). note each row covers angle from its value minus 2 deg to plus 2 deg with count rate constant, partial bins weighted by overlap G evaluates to -8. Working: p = 1.03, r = 1.07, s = 1.17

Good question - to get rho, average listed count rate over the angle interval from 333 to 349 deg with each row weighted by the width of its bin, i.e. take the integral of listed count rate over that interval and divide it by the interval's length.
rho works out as 1.09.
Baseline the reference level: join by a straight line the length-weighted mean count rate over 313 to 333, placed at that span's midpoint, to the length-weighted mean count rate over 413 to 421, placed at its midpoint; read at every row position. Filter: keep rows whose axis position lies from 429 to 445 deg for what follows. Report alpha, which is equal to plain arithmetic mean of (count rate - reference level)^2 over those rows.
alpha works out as 0.0256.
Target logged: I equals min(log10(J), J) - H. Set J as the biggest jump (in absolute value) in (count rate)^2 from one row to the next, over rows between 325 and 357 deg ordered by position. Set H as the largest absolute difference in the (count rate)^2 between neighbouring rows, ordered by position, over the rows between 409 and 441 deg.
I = -0.84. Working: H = 0.29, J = 0.280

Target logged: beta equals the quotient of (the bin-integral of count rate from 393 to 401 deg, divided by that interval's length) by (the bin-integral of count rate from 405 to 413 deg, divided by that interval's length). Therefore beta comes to 0.99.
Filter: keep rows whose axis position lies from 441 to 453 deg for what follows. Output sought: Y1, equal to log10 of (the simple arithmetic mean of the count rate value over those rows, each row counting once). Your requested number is -0.02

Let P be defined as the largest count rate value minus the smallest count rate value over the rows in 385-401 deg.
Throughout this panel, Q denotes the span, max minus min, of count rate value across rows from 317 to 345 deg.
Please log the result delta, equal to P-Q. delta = -0.01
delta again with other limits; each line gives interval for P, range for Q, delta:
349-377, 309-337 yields 0.32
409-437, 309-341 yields 0.21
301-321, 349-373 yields -0.26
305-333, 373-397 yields 0.03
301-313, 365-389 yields -0.17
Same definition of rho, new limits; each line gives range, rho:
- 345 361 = 0.97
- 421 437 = 1.05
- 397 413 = 1.13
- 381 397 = 1.17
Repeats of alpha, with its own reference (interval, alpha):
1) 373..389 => 0.0027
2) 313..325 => 0.0005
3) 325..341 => 0.0008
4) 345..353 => 0.0022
